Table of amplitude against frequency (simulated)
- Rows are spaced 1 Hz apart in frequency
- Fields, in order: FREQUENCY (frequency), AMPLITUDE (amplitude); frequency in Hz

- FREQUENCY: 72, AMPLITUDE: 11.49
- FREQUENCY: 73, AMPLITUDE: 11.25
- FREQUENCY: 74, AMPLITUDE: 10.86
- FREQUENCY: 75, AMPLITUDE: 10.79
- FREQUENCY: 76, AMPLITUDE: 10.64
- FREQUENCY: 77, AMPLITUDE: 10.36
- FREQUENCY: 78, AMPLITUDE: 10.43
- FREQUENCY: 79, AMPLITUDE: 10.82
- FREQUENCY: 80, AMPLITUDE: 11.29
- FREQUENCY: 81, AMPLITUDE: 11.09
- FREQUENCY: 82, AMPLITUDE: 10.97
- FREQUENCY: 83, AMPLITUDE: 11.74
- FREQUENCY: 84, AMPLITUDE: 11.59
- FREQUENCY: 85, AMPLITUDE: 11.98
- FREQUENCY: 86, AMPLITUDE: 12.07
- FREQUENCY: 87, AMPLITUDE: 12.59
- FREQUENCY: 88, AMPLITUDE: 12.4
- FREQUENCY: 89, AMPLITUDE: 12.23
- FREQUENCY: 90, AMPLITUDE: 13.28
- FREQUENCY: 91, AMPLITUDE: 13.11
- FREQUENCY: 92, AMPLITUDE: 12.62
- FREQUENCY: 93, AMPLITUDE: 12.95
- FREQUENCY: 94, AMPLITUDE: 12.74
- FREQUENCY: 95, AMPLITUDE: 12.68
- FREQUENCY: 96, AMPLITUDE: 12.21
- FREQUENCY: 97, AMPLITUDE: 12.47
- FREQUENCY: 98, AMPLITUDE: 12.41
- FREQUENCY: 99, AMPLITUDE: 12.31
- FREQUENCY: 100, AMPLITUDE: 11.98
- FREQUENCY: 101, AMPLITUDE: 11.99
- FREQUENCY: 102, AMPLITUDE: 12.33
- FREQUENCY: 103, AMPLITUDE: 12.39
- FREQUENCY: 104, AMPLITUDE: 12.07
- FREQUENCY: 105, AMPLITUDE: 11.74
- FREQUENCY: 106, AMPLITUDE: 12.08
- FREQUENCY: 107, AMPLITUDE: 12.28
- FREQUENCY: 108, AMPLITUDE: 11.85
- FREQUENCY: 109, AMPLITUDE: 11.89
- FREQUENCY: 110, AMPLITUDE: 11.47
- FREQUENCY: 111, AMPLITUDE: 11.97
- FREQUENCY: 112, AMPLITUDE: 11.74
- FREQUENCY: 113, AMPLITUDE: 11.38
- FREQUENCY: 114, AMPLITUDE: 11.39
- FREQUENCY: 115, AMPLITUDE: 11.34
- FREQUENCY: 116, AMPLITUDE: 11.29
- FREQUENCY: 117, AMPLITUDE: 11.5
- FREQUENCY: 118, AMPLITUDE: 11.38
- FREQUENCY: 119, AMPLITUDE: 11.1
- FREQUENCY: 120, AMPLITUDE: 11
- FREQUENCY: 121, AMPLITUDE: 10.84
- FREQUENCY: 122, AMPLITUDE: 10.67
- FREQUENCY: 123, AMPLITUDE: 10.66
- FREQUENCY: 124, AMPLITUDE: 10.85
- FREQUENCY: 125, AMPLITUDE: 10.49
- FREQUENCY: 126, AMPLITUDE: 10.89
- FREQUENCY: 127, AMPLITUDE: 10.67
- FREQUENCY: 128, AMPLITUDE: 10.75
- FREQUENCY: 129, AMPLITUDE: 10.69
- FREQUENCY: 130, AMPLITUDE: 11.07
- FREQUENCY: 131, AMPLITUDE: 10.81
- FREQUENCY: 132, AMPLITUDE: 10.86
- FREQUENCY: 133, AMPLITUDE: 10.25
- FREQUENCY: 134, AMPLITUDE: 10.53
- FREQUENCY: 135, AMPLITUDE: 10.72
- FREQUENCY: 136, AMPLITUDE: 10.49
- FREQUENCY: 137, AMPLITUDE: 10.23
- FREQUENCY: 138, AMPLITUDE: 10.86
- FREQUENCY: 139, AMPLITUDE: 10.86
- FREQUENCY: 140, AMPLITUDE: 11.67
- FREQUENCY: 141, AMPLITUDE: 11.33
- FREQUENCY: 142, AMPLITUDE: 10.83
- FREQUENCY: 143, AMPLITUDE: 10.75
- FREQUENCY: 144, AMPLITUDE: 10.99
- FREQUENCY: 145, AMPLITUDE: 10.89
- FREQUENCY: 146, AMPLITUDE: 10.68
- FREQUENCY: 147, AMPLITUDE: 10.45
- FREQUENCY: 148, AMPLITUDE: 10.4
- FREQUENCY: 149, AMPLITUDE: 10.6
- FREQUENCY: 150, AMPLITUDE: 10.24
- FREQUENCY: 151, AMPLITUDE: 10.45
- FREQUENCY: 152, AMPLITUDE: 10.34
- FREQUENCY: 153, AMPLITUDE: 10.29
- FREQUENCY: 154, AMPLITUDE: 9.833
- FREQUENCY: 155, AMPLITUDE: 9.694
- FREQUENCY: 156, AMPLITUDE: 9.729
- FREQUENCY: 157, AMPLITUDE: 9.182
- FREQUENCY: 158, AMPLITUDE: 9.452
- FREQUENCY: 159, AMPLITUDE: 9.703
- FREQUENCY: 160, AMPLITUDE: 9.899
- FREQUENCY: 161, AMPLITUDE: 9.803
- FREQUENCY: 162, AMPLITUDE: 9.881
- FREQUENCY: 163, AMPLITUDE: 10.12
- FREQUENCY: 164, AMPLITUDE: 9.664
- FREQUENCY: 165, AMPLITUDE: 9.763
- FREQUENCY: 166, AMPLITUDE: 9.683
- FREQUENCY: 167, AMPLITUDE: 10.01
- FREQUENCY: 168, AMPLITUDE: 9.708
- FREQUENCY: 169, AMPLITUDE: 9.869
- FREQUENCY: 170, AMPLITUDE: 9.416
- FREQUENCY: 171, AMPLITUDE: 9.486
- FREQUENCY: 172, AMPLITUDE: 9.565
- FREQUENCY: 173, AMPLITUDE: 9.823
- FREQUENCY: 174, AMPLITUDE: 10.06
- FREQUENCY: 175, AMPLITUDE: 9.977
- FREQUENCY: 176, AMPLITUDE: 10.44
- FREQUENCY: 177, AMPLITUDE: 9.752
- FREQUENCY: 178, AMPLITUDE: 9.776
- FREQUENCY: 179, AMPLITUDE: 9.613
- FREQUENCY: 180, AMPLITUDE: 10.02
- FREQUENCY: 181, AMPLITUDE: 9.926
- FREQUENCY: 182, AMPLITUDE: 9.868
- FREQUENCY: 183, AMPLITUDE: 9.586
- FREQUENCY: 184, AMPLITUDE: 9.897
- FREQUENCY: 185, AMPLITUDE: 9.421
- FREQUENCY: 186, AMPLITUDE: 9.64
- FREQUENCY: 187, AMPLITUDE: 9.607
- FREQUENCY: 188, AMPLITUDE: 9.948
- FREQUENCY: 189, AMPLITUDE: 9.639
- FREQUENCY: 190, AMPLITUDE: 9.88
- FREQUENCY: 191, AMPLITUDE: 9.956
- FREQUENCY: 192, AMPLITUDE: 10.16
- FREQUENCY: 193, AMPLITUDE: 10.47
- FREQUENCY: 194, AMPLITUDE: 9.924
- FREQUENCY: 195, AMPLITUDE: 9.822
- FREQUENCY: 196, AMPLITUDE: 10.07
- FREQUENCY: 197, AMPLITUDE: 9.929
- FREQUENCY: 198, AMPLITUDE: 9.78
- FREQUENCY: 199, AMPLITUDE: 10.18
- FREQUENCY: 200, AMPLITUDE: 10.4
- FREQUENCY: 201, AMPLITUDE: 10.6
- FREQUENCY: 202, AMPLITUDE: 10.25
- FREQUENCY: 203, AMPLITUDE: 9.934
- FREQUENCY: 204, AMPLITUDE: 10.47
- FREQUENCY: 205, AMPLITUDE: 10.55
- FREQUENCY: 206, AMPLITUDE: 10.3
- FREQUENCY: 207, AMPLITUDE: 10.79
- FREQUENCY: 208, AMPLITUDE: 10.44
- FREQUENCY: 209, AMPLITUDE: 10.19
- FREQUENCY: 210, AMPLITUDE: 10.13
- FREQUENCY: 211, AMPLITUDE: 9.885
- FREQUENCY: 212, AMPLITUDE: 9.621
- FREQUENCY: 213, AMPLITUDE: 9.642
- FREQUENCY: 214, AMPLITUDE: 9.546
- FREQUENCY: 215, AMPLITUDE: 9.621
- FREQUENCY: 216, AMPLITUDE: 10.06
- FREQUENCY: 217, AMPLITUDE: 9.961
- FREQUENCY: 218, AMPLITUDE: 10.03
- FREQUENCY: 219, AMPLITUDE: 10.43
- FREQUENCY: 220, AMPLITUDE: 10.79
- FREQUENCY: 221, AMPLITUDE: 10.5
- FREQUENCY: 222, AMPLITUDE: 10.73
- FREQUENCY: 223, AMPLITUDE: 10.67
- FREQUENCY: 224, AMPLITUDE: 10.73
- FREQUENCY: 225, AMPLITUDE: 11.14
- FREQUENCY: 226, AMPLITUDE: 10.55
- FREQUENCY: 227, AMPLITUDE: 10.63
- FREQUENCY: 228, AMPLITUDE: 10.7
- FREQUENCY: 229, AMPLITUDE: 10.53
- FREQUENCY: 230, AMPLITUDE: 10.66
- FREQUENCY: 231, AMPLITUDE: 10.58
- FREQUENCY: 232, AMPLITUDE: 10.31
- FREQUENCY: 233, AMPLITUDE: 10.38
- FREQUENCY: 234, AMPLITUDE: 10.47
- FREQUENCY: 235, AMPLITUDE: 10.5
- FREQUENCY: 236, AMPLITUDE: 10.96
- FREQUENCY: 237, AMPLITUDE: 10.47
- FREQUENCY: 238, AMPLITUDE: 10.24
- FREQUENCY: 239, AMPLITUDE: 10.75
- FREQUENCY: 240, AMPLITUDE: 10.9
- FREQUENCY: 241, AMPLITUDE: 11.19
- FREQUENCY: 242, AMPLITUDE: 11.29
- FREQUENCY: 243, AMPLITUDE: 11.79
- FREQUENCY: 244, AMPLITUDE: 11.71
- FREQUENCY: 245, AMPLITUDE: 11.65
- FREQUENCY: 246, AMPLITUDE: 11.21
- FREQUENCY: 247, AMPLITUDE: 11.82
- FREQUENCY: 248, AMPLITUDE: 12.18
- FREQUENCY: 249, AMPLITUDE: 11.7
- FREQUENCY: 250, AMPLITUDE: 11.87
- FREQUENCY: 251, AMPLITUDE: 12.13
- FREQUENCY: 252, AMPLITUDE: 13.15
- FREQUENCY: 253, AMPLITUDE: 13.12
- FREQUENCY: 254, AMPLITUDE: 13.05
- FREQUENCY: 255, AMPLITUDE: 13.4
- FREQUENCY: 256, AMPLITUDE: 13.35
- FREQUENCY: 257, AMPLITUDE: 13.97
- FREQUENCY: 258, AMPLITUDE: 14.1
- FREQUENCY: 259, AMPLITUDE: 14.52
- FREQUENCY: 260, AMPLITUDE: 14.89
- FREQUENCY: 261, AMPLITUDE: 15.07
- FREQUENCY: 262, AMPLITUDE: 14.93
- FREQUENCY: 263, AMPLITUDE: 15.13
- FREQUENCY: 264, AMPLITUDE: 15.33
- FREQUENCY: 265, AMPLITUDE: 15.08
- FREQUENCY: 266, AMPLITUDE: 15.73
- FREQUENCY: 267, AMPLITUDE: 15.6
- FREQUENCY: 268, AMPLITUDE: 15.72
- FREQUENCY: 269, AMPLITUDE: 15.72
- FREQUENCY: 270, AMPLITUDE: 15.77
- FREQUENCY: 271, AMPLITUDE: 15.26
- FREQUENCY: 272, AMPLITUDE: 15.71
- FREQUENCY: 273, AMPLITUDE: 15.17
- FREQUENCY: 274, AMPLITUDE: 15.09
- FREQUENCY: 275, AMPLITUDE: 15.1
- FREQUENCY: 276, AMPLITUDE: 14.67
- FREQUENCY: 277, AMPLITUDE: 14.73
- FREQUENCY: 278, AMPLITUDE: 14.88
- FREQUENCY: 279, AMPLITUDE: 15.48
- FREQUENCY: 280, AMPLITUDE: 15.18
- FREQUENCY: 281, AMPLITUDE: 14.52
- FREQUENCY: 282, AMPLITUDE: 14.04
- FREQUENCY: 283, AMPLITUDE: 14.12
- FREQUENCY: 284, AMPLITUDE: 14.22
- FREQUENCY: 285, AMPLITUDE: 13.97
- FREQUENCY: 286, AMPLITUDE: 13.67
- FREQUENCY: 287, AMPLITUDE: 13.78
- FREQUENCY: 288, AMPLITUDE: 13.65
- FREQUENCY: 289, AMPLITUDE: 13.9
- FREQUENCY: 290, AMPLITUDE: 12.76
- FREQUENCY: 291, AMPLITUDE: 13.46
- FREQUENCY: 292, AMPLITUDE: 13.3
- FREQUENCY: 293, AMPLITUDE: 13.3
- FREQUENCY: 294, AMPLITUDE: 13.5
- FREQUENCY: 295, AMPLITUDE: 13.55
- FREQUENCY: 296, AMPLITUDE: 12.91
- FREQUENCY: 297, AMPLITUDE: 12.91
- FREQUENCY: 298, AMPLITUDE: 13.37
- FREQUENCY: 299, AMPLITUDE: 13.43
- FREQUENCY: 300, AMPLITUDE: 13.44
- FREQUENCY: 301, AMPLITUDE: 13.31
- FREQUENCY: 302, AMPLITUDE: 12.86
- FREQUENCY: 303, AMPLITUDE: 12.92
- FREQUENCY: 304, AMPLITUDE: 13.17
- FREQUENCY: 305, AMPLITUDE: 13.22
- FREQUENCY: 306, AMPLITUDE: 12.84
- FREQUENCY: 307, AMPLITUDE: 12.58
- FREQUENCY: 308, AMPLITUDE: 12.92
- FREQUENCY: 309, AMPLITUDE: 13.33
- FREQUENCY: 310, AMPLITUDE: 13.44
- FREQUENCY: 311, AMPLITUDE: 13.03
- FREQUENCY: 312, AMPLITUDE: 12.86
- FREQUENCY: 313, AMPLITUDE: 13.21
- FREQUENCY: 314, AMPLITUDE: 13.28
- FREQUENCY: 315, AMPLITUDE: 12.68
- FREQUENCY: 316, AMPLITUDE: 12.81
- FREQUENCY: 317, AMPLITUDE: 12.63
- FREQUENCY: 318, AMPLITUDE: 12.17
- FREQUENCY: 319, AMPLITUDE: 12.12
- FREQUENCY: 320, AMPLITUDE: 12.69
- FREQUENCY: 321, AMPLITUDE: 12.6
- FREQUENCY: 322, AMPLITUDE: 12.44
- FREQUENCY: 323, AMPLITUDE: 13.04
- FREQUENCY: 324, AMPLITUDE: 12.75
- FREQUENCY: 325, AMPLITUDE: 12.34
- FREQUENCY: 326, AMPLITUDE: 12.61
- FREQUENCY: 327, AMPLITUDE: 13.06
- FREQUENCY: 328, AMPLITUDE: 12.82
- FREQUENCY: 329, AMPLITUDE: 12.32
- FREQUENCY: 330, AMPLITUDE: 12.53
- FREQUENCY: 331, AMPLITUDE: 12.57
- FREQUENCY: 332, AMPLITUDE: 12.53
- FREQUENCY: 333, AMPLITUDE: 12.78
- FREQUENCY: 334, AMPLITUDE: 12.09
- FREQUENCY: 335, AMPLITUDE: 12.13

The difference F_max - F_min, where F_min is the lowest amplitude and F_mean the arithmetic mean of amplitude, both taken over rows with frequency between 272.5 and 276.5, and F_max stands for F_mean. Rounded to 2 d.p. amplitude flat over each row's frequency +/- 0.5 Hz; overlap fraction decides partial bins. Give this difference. 0.34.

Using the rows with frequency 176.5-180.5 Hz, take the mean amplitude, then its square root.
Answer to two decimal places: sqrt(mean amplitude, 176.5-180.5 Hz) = 3.13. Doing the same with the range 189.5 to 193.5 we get 3.18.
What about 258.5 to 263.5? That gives 3.86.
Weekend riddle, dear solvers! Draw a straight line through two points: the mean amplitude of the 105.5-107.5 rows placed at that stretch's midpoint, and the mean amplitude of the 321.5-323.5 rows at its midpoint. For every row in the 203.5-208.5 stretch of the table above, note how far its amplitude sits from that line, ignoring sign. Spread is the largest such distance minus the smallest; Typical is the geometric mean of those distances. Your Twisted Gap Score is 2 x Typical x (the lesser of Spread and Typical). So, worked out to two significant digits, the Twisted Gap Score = 1.9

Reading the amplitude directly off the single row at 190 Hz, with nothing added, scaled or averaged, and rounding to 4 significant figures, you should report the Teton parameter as 9.880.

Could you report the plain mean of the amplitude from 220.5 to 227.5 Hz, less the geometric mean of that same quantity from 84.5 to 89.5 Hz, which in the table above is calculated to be -1.5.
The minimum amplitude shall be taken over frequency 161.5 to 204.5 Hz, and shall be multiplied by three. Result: 28.2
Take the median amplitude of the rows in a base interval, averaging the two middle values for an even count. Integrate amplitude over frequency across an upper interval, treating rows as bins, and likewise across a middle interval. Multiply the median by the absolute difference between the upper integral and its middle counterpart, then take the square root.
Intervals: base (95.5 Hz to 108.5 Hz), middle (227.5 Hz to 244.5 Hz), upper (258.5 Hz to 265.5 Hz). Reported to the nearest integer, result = 31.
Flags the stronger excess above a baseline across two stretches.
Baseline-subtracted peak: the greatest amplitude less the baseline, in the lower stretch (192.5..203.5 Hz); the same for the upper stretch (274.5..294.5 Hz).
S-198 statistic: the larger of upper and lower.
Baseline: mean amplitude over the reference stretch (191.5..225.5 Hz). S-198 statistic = 5.3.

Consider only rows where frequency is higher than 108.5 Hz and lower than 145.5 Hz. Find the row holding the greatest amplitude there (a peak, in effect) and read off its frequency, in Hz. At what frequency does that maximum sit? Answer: 111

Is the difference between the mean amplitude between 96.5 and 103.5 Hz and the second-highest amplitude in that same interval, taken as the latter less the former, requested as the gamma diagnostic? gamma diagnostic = 0.14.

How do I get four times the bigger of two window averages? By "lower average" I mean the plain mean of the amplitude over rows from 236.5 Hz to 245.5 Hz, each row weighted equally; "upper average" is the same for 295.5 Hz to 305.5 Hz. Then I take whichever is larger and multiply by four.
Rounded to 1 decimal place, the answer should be 52.6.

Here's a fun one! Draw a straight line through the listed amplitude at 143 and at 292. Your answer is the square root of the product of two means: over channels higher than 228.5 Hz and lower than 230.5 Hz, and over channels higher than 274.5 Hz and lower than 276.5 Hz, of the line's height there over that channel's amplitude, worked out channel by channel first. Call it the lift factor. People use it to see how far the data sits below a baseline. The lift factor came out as 1.00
